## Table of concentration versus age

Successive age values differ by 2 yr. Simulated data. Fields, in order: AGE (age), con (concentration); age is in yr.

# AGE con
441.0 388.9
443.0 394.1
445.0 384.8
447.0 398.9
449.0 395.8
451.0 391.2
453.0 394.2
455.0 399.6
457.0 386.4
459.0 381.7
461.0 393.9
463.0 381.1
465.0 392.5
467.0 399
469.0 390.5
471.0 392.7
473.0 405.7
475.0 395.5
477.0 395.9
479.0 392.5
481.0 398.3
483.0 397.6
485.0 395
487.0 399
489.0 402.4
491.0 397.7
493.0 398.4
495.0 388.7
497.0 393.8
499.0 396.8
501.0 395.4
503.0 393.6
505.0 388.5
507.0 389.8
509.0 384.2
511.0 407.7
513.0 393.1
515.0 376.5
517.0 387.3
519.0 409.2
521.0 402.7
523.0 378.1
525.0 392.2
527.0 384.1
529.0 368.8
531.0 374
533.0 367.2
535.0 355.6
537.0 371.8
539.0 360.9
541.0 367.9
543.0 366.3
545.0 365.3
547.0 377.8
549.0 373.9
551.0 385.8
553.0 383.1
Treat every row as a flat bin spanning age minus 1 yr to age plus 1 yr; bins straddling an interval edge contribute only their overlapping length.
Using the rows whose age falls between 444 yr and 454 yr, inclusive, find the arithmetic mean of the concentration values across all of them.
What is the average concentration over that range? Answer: 393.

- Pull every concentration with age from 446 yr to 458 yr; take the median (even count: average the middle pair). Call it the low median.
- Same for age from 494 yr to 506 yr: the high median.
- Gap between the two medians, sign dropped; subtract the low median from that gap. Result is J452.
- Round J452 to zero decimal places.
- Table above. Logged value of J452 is -394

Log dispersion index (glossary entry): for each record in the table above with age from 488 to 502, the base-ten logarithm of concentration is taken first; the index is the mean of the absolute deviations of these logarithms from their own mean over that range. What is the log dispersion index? 0.0033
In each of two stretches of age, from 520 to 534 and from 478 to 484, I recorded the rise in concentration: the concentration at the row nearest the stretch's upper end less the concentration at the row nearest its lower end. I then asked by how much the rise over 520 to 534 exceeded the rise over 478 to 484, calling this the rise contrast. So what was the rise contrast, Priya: -41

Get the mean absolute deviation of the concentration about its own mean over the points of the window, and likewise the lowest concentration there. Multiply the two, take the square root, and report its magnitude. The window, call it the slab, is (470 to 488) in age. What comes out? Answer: 34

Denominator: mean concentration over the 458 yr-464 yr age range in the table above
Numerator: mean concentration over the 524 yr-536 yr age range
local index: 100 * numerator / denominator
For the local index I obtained 96.9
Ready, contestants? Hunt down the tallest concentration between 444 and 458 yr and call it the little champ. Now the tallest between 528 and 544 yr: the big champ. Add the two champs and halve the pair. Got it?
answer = 387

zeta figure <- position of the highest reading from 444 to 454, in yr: 447.0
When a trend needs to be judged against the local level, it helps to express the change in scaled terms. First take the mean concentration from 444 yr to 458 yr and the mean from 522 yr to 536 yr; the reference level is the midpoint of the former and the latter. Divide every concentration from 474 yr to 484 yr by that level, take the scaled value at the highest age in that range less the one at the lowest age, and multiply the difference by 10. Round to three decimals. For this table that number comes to 0.055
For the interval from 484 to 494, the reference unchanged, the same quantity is 0.089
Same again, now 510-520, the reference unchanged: 0.039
